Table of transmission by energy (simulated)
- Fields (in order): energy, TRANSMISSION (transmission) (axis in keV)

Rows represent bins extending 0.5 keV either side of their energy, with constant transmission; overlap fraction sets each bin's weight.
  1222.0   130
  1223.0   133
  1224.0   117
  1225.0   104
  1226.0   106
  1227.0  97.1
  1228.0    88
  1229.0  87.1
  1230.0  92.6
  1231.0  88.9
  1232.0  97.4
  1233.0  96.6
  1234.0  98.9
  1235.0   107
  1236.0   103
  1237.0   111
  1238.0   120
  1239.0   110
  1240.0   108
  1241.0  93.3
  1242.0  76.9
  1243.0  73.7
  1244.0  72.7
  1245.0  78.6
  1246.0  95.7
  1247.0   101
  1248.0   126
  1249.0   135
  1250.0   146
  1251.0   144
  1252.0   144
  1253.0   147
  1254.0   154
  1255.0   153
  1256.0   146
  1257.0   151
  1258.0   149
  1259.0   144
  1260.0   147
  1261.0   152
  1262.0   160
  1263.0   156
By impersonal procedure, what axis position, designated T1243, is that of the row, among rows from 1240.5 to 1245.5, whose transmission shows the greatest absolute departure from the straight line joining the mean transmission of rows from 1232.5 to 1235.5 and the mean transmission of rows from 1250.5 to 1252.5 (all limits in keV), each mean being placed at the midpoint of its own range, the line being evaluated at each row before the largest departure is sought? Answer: 1244.0 keV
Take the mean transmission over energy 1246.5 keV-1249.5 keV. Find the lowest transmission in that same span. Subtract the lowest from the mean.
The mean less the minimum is 20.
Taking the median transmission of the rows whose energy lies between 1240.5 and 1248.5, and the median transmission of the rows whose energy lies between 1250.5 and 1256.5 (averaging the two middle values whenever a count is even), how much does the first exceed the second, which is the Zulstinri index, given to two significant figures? -61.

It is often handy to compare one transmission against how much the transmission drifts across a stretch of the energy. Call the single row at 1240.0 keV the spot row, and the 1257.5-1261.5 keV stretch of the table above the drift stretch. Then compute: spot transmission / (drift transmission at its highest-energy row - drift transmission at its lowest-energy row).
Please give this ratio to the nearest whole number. 36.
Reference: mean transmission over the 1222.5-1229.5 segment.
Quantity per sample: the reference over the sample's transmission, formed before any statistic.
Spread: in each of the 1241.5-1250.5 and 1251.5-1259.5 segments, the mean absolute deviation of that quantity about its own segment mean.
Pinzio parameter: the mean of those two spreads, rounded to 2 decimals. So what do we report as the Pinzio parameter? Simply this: 0.13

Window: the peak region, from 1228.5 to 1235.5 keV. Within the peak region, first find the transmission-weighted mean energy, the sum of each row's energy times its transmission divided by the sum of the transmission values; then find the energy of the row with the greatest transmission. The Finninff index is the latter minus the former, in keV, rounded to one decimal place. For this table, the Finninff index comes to 2.9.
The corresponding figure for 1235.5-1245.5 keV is -2.1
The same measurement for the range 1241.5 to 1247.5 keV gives 2.3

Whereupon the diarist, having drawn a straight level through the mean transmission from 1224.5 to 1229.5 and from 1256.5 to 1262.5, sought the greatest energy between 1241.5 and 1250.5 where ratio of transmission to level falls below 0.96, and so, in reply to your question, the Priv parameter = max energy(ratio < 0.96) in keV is 1248.0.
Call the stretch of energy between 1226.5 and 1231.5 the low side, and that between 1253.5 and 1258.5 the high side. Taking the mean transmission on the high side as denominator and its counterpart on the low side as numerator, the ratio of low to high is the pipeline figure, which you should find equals 0.60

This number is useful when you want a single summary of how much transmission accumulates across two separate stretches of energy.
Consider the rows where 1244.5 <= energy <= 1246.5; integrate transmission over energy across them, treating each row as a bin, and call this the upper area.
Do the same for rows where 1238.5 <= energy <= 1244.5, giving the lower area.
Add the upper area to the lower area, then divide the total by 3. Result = 236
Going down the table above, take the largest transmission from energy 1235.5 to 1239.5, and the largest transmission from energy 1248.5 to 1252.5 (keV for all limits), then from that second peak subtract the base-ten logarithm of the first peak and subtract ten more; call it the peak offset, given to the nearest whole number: 134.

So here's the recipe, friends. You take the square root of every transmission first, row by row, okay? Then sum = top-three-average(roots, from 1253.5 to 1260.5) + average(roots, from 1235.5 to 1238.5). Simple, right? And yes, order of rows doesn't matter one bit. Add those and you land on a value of 22.9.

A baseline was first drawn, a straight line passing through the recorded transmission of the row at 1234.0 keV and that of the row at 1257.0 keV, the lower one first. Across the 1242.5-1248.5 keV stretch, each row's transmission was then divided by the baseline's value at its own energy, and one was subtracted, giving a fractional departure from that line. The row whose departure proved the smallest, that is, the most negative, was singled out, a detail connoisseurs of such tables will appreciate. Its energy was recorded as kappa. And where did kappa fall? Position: 1244.0 keV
